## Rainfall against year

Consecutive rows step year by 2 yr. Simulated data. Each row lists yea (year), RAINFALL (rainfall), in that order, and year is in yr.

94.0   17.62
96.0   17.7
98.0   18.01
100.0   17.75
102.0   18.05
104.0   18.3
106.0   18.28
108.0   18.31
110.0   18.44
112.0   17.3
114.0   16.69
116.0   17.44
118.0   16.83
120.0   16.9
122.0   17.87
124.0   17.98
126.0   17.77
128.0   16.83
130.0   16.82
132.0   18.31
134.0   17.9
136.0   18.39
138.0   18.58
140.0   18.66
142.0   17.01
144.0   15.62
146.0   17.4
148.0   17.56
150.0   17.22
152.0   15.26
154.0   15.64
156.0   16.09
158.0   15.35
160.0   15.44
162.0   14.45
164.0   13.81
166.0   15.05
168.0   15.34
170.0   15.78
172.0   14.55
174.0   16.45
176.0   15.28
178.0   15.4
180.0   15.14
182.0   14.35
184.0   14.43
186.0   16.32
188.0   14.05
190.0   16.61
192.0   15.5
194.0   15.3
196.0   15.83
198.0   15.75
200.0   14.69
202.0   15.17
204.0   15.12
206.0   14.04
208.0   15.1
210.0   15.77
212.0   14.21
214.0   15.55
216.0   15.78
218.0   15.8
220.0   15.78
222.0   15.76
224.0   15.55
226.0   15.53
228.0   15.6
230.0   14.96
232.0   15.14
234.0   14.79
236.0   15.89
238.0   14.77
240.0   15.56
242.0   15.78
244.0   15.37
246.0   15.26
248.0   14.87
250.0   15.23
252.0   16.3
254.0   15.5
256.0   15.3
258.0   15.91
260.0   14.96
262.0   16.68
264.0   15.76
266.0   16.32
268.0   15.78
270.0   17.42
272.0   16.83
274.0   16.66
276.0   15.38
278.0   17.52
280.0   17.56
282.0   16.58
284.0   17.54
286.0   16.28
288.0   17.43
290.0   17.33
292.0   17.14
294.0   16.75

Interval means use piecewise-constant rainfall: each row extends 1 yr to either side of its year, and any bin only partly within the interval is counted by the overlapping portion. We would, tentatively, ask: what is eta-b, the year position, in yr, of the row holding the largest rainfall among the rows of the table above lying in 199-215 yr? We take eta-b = 210.0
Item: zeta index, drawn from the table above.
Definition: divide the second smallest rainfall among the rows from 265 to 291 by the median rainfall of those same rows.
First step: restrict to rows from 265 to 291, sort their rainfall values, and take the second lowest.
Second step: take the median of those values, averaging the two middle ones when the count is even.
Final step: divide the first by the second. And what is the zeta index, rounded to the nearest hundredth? 0.94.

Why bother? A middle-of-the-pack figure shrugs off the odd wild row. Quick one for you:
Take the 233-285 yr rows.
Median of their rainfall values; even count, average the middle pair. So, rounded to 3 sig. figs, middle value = 15.8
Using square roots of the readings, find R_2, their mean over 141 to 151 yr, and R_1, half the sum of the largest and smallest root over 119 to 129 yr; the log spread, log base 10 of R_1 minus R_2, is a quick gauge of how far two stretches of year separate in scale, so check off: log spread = -1.27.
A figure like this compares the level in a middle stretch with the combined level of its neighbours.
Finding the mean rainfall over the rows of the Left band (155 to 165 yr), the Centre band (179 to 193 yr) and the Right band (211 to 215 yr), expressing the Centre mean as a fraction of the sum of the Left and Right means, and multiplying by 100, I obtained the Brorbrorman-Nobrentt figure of 51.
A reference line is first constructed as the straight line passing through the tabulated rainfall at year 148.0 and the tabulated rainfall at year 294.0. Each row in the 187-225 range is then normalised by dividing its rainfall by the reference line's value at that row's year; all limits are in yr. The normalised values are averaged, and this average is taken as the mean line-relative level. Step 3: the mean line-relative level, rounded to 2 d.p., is 0.89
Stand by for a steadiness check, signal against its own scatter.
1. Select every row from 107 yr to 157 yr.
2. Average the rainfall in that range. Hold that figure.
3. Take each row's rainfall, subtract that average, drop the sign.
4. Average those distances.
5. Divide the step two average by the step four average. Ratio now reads 23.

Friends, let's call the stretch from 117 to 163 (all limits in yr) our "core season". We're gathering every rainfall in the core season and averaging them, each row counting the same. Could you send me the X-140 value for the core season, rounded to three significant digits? 17.0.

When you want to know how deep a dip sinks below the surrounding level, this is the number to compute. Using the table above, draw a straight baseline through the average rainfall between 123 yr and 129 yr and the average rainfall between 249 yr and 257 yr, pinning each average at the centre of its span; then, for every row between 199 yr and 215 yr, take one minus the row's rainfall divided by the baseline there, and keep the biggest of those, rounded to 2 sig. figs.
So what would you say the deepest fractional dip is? 0.14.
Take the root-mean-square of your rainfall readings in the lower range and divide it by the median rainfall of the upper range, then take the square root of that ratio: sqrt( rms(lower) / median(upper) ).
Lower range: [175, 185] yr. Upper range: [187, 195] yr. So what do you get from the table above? 0.985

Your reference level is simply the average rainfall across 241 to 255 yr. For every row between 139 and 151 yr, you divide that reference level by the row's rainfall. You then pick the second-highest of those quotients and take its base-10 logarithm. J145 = -0.041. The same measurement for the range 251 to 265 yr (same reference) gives 0.005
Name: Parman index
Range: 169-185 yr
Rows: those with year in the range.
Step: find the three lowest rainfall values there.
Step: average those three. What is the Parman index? 14.4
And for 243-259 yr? 15.1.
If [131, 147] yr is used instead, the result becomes 16.7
